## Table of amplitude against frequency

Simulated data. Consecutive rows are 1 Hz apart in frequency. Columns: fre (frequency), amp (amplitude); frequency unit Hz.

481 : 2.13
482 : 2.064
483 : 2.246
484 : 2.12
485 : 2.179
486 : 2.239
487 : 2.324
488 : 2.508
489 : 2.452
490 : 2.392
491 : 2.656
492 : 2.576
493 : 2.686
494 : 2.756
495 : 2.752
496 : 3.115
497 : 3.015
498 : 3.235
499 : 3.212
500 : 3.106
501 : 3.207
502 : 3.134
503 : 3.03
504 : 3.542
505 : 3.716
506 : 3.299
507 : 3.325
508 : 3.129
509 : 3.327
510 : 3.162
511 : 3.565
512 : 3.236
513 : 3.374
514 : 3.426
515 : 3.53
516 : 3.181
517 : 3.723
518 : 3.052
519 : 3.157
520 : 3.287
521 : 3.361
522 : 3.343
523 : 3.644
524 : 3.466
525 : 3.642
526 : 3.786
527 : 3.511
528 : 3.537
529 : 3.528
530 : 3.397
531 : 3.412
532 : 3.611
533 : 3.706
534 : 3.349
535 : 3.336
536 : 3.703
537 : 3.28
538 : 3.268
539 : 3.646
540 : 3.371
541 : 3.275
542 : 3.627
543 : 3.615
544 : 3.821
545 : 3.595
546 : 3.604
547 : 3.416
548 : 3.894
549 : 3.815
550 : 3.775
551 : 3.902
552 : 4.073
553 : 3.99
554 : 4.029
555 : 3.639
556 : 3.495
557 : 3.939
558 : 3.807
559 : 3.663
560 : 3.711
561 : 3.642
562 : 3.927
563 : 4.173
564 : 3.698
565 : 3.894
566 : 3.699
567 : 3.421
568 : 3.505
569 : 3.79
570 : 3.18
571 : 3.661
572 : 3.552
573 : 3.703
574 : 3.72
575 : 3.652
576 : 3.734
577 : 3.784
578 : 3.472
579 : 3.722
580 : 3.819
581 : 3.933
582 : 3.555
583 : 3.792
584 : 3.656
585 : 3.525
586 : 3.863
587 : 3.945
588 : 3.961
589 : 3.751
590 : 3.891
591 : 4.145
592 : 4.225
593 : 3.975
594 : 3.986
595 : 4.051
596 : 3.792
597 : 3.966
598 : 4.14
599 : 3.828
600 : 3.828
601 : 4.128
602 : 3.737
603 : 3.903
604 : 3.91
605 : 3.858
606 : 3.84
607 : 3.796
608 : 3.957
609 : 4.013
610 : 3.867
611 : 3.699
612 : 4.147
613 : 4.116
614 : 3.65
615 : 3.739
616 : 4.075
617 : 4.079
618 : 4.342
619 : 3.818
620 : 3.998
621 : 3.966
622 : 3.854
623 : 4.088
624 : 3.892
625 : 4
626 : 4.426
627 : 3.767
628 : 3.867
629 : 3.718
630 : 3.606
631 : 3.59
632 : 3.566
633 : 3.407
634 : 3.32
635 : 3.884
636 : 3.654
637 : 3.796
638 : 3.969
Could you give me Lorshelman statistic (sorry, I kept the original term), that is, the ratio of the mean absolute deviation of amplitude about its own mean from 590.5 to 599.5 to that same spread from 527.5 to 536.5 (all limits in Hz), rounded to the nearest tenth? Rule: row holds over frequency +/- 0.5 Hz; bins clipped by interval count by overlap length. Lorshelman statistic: 0.9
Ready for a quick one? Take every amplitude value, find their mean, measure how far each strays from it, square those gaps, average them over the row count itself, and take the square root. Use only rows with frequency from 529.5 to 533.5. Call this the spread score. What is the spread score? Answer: 0.131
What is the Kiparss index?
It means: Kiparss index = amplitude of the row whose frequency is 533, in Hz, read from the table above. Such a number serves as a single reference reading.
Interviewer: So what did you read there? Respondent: 3.706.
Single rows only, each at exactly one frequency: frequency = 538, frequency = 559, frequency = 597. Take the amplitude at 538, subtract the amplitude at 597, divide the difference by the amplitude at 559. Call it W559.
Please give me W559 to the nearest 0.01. -0.19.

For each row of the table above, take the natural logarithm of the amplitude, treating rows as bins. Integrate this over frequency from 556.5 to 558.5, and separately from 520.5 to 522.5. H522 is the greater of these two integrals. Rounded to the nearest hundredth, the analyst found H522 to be 2.71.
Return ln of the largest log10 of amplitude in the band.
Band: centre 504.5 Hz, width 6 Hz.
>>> -0.562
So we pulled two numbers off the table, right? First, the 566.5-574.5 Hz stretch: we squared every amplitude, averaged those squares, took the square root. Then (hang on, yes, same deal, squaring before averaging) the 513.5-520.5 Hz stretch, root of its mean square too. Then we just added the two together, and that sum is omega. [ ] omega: 6.9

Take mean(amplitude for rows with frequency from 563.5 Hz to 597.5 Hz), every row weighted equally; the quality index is 3.77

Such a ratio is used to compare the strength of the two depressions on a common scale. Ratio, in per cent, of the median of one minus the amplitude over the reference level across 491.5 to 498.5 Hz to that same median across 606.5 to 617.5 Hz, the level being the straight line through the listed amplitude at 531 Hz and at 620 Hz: -1342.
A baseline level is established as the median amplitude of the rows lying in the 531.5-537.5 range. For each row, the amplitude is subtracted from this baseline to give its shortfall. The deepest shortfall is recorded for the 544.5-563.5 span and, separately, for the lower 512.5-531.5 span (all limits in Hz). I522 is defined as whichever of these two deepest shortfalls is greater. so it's 0.43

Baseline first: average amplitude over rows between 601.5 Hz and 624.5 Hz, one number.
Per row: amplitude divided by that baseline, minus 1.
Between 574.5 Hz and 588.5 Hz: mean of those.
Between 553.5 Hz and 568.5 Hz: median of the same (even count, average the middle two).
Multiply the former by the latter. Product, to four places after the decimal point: 0.0027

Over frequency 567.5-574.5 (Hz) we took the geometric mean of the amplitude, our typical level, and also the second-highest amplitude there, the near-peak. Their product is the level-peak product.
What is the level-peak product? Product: 13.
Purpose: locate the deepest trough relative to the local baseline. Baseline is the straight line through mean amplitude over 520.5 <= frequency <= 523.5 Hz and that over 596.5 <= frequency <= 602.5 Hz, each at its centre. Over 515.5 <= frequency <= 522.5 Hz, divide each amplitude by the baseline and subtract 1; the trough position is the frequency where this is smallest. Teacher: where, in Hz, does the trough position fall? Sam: 518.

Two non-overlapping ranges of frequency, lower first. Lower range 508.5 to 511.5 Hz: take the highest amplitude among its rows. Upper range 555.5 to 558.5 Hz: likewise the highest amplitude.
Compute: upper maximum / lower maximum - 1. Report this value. 0.10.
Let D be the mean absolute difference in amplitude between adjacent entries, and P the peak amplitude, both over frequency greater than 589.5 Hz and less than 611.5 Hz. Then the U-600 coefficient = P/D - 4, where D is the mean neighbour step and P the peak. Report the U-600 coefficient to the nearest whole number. 25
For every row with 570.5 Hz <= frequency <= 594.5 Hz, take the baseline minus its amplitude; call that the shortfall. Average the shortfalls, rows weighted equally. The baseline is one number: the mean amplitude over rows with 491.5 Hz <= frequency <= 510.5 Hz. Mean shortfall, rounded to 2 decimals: -0.67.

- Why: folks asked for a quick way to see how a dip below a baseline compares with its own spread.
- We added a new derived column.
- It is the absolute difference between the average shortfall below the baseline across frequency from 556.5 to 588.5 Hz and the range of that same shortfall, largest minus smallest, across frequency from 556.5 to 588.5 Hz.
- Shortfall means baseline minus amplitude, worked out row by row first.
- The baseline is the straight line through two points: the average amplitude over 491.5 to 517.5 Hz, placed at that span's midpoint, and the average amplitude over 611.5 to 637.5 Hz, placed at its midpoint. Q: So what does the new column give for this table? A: 1.18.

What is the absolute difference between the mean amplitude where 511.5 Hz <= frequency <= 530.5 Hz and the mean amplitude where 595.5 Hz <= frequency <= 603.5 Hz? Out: 0.48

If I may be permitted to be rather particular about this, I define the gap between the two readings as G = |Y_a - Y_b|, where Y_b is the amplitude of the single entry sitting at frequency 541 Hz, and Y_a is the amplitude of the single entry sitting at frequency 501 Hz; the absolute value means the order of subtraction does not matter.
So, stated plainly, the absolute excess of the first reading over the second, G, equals 0.07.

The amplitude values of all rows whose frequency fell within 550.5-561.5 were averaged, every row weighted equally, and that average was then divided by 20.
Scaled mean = 0.190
